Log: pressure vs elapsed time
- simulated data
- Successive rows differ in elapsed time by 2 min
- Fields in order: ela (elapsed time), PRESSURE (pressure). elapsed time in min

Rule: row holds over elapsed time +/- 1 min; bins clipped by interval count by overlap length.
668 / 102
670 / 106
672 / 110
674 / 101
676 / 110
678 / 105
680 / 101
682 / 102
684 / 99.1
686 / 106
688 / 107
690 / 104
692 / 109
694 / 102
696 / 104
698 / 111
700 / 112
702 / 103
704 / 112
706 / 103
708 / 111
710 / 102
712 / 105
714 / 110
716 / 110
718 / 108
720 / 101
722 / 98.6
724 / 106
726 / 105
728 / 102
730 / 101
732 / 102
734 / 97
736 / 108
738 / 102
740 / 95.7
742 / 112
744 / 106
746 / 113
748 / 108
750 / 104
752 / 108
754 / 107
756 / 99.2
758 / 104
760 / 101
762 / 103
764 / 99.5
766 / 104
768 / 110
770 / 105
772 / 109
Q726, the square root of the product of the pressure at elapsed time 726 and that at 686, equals 105.5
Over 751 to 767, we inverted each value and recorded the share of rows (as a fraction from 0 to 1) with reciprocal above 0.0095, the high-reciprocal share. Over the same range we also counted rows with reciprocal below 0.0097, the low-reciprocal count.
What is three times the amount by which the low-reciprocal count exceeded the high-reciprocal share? 10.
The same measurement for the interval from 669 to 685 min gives 10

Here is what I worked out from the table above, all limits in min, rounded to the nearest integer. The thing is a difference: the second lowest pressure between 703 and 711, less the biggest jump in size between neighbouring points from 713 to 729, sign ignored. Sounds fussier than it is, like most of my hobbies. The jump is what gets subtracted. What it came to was 96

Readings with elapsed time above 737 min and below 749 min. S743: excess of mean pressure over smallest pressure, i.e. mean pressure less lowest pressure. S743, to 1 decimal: 10.4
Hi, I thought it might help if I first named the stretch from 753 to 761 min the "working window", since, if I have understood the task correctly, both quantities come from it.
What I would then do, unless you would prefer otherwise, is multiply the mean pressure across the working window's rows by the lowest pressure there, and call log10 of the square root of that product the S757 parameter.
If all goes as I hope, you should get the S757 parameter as 2.00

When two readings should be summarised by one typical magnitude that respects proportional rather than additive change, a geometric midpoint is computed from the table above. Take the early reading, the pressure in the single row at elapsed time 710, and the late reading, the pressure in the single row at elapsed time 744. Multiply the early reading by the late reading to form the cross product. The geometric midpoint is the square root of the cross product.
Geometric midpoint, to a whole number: 104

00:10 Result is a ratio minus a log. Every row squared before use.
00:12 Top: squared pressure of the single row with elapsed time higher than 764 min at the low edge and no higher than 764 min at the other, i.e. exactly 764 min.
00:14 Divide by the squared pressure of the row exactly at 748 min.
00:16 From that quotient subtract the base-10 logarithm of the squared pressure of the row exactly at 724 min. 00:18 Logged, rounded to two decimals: -3.20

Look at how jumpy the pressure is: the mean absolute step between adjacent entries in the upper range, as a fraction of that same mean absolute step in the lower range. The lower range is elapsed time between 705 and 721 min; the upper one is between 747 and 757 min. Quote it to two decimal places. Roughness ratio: 0.86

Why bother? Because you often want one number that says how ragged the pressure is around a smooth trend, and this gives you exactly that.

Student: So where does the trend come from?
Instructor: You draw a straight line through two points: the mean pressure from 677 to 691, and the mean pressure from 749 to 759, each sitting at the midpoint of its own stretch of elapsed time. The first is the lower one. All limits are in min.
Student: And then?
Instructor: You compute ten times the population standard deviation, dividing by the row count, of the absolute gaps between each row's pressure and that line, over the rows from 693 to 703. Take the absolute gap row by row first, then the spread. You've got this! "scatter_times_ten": 34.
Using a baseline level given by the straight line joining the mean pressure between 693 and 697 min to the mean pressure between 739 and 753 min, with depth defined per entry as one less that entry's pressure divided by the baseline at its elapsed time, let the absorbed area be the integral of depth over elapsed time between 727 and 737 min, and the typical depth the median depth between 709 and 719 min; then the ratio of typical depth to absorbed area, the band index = -0.09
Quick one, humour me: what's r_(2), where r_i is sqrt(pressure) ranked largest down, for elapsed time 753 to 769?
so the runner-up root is 10.3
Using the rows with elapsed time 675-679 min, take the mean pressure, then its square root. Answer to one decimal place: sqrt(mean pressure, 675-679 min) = 10.4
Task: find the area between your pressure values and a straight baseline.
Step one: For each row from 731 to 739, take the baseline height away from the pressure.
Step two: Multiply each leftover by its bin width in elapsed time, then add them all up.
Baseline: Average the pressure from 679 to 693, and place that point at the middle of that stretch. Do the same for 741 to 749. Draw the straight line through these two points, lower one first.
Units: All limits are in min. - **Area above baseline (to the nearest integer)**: -52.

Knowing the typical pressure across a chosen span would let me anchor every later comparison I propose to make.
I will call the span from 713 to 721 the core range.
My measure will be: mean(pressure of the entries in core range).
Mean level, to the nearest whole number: 107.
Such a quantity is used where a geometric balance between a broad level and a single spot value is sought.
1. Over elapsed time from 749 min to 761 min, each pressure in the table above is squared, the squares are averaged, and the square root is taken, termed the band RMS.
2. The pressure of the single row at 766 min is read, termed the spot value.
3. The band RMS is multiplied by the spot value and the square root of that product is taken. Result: 104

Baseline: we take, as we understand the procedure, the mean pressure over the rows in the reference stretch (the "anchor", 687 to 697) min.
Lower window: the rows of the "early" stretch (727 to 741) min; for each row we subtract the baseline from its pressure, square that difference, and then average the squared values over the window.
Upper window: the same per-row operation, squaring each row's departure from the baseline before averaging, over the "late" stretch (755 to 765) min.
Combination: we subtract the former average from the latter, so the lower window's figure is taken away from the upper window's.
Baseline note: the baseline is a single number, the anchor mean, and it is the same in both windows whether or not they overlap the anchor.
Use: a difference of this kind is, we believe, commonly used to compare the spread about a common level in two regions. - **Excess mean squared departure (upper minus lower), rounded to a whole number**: -12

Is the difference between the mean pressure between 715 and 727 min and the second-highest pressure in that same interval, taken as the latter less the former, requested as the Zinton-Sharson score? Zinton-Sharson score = 3.2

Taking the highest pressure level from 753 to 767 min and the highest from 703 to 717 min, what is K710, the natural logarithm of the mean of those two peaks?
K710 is 4.70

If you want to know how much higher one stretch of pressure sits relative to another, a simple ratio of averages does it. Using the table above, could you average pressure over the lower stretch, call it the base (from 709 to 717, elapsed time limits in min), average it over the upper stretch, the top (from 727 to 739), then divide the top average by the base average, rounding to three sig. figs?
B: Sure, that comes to 0.956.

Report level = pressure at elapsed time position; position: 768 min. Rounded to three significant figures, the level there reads 110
